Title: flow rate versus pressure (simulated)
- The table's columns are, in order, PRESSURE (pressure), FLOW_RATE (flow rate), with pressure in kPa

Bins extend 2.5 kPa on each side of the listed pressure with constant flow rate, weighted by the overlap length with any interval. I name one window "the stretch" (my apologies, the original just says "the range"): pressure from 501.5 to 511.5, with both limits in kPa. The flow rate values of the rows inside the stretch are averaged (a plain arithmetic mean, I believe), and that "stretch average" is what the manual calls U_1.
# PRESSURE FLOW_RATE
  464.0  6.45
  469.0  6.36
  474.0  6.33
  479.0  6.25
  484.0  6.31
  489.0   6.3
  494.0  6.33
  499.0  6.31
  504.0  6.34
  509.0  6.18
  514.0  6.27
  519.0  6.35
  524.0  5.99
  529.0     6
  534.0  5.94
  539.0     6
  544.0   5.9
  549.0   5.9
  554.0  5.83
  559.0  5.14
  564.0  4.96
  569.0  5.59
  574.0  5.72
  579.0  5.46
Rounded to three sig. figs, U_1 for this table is 6.26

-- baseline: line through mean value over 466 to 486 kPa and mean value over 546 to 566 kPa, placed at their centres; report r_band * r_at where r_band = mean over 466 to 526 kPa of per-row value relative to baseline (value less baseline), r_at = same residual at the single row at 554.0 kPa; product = 0.06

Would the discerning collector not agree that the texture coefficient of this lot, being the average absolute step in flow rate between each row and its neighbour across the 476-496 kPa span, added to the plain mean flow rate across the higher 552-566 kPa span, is 5.34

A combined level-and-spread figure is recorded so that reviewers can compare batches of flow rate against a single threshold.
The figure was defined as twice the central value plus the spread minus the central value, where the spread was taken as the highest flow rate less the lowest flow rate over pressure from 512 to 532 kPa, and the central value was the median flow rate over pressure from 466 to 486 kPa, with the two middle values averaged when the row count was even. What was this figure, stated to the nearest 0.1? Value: 6.7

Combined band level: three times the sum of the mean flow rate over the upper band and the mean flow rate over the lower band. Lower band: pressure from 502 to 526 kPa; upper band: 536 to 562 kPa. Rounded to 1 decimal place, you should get 35.9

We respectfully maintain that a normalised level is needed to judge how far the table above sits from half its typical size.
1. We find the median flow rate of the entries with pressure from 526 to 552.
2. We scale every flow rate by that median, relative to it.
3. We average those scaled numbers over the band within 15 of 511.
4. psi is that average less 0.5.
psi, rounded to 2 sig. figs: 0.55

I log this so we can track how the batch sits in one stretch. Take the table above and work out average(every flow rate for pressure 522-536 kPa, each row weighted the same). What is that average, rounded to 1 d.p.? 6.0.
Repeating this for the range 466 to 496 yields 6.3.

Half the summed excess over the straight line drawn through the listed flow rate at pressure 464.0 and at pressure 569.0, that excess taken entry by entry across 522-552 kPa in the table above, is 0.30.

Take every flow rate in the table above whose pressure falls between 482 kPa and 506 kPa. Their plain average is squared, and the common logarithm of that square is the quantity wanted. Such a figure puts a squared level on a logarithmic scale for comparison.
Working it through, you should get 1.60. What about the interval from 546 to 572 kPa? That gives 1.48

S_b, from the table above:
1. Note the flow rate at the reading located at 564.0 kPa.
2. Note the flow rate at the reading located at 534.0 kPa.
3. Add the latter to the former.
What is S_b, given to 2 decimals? 10.90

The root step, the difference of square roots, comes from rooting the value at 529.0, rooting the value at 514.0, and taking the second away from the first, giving -0.055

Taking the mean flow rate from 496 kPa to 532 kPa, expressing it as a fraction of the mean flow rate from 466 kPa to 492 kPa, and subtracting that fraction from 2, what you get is 1.02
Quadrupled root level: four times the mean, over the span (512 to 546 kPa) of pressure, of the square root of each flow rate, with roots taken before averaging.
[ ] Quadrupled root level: 9.8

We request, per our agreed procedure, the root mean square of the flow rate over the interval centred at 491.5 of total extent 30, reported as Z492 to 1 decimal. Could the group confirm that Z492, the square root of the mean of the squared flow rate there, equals 6.3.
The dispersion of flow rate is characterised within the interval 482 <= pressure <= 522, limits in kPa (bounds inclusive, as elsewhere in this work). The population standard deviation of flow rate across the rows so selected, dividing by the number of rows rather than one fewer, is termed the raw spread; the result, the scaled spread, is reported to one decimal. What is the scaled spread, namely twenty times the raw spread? 1.0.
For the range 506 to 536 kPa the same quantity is 3.1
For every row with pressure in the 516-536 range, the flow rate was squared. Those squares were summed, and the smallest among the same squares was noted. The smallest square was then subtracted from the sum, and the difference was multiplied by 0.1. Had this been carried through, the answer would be 11.2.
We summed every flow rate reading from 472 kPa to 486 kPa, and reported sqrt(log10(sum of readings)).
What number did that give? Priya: 1.13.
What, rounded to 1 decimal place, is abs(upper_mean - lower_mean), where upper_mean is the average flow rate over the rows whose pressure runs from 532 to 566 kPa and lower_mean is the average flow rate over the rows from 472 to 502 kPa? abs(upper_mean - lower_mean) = 0.6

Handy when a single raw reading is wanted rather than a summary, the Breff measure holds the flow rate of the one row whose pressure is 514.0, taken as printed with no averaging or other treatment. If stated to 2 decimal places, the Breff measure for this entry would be 6.27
